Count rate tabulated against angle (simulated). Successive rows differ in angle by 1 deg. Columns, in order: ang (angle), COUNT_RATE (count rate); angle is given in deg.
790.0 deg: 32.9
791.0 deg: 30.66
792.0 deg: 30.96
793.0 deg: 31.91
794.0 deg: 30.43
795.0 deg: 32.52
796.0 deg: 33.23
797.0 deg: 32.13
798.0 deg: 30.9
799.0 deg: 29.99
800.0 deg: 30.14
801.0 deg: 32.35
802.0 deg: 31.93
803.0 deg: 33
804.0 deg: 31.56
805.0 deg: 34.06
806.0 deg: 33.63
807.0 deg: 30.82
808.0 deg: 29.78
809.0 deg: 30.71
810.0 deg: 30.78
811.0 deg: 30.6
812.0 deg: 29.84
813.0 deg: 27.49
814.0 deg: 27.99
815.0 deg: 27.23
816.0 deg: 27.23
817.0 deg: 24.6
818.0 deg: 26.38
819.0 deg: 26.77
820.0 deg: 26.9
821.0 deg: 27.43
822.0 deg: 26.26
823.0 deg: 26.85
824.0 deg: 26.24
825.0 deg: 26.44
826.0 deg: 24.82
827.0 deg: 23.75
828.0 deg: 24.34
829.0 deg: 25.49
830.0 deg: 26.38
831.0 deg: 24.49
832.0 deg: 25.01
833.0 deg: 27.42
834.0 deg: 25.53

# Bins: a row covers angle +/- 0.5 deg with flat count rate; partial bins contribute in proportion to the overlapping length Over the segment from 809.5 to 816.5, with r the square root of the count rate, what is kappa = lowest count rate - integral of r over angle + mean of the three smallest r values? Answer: -5.1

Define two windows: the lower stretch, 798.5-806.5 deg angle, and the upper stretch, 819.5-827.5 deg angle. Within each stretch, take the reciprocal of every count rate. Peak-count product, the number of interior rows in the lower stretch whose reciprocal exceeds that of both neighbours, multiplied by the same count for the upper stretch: 4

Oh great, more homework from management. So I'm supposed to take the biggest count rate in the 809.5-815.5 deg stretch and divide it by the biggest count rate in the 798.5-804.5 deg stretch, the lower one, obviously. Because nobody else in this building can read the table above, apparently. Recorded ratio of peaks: 0.93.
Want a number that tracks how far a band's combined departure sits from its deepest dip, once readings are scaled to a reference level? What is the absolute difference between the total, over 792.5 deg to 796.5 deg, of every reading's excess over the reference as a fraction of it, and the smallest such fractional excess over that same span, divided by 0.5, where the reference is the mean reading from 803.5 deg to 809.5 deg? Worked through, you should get 0.1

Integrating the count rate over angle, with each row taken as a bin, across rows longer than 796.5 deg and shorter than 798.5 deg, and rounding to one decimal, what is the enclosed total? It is 63.0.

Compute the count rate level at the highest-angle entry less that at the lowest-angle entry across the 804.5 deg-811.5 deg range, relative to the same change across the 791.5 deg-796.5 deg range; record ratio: -1.5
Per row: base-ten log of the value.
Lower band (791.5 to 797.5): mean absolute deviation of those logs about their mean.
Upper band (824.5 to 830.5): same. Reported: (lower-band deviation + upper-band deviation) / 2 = 0.0131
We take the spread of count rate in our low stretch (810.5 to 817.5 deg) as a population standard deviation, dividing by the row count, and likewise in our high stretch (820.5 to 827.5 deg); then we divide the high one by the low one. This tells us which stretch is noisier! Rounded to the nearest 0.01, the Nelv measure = 0.64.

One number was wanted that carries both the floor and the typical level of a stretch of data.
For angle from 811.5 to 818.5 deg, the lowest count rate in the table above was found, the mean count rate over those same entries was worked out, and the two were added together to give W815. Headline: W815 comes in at 52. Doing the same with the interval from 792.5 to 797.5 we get 62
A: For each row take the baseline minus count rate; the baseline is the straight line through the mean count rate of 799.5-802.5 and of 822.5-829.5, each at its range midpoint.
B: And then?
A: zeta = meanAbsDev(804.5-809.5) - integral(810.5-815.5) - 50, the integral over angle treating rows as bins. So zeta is -48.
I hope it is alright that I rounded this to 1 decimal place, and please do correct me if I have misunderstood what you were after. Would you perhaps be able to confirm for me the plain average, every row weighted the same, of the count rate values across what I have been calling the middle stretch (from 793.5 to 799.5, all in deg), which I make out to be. 31.5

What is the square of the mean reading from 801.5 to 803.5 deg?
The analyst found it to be 1054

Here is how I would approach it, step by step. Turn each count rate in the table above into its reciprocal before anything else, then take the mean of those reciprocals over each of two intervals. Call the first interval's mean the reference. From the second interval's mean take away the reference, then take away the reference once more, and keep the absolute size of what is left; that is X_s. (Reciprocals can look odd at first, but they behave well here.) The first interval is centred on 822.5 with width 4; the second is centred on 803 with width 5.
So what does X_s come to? 0.044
